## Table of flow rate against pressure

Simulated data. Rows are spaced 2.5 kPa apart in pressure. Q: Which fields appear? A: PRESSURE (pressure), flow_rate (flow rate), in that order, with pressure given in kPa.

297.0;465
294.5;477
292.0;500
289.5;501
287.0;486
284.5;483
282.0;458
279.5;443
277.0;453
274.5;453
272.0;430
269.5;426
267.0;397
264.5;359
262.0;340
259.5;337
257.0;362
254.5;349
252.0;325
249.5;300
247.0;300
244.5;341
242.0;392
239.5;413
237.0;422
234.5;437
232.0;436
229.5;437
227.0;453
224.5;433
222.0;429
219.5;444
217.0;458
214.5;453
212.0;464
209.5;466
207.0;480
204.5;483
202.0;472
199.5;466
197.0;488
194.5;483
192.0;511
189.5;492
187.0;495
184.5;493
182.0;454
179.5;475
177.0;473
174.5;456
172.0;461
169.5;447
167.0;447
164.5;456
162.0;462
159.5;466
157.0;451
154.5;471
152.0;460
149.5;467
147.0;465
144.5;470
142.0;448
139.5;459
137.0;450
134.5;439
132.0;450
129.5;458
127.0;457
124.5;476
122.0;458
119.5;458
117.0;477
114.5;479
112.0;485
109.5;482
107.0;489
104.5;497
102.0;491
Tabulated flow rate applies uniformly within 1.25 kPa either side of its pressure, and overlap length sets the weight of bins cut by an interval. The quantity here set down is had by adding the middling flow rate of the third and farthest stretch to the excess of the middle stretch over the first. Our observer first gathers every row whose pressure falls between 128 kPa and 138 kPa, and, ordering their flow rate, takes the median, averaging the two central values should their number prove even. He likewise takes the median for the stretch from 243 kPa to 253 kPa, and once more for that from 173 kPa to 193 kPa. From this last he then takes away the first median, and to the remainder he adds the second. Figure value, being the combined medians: 346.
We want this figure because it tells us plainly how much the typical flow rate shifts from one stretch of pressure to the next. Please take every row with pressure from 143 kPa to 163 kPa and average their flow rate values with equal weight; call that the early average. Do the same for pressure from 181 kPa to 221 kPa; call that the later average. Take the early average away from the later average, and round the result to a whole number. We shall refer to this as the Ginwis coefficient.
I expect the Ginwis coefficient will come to 11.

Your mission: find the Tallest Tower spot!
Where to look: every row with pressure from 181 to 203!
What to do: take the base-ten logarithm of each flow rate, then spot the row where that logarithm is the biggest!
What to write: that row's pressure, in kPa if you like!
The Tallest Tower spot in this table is 192.0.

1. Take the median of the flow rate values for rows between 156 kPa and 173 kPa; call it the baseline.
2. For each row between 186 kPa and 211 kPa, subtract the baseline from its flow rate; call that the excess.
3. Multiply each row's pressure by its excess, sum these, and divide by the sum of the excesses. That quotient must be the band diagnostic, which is 195.8 kPa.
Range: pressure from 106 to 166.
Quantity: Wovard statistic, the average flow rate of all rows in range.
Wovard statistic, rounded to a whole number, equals 464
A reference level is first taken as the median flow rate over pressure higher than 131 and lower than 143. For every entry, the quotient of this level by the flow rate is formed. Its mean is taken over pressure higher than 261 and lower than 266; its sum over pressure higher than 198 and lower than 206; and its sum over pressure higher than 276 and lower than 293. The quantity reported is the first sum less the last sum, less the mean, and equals -5.1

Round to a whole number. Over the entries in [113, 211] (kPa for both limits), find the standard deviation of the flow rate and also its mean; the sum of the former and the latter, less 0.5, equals 482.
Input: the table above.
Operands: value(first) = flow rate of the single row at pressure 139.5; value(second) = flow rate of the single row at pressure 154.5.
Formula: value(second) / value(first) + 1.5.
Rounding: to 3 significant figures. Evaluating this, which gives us 2.53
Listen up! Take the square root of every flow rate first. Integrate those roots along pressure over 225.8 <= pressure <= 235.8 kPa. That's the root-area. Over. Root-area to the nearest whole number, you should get 210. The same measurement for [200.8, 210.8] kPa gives 218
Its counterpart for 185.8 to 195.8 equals 223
